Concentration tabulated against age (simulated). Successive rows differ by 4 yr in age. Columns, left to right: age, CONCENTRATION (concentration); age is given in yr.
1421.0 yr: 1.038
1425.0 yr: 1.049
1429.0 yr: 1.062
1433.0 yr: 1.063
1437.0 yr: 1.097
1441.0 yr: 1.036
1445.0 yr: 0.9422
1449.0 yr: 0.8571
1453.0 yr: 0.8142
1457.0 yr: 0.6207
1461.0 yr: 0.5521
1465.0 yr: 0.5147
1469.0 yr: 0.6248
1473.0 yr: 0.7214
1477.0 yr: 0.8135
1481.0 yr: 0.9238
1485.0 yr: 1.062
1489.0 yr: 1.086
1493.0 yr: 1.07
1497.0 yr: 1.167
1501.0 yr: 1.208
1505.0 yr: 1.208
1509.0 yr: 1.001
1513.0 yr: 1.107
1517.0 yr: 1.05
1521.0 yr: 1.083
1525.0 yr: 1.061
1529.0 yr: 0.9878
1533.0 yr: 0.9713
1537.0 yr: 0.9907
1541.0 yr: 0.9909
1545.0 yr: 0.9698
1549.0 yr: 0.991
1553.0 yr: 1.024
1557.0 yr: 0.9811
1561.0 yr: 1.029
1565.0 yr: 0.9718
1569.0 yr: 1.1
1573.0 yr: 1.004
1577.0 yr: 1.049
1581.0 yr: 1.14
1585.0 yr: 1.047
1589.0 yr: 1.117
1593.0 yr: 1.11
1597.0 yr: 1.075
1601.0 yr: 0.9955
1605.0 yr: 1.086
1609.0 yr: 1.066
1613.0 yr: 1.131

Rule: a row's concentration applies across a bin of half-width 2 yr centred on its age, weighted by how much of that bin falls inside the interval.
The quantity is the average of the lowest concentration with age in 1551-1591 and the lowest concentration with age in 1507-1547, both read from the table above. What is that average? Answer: 0.971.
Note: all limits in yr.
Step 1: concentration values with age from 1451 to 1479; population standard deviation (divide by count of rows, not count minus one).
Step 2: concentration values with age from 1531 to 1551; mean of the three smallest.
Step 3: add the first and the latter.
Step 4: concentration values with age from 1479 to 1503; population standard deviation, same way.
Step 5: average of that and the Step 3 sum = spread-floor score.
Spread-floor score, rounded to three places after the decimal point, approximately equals 0.589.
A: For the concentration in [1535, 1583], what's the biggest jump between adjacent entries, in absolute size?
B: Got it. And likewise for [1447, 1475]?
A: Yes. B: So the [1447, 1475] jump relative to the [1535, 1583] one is 1.51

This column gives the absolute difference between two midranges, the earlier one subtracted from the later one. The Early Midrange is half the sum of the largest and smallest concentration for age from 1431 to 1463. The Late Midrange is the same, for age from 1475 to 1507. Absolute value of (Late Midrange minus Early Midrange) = 0.19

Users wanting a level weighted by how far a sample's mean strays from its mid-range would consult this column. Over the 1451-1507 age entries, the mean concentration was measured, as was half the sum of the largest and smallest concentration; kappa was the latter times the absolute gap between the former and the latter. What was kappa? 0.020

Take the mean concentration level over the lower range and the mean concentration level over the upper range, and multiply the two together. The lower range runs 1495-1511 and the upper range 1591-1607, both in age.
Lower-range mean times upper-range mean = 1.2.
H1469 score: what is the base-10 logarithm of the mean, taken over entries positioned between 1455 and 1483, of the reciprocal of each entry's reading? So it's 0.18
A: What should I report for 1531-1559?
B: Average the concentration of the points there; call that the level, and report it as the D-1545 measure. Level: 0.99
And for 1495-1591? 1.05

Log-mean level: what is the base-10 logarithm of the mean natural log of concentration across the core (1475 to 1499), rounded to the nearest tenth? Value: -1.9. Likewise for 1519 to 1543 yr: -1.9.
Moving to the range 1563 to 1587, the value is -1.3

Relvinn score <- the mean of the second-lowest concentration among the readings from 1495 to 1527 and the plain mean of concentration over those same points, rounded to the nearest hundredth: 1.08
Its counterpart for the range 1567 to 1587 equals 1.06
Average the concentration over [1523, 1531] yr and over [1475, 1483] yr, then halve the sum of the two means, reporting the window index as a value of 0.95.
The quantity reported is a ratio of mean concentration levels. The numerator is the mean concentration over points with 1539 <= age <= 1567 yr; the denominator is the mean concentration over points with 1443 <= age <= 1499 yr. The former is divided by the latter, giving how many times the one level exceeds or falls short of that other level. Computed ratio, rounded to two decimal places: 1.18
